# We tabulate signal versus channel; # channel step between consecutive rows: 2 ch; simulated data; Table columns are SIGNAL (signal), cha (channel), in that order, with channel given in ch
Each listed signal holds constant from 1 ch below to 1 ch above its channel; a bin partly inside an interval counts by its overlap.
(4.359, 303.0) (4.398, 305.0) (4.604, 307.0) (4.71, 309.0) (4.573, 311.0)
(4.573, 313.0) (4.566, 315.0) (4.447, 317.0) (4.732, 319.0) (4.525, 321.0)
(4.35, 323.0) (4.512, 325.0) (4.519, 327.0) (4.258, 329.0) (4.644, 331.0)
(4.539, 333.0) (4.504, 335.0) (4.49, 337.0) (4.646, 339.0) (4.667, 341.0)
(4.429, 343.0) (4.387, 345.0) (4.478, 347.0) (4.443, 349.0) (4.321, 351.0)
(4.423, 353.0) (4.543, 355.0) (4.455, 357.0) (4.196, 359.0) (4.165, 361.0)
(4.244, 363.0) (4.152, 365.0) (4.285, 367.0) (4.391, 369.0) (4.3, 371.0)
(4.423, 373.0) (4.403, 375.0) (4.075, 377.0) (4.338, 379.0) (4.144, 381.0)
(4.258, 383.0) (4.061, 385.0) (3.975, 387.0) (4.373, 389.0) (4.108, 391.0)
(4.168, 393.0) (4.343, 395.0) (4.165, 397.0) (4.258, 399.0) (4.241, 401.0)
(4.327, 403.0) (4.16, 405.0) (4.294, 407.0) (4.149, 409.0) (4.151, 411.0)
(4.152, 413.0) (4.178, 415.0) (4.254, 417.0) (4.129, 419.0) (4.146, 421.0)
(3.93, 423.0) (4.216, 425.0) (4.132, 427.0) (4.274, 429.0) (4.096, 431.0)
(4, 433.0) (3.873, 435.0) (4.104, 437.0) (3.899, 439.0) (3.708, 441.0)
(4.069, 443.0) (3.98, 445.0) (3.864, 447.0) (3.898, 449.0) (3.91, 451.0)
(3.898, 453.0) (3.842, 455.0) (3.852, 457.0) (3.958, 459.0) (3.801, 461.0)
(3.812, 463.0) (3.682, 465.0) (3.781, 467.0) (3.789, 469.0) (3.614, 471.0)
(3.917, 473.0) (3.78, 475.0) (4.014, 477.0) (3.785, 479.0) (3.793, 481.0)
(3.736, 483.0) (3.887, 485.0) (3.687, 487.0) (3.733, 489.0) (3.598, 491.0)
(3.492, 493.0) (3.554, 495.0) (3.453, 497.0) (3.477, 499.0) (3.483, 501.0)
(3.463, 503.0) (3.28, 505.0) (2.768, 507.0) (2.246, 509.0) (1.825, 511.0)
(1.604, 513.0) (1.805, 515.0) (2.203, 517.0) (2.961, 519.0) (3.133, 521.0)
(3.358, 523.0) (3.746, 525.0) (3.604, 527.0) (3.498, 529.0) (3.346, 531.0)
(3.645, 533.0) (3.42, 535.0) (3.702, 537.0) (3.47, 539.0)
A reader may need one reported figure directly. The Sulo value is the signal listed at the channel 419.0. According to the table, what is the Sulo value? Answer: 4.129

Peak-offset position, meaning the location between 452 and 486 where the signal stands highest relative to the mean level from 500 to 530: 477.0 ch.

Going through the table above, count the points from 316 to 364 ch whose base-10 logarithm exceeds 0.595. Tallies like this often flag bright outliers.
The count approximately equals 24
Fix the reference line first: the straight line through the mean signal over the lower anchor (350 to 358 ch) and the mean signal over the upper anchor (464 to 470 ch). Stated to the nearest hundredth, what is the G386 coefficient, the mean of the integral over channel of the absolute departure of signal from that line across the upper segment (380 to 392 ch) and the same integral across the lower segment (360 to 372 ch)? 1.56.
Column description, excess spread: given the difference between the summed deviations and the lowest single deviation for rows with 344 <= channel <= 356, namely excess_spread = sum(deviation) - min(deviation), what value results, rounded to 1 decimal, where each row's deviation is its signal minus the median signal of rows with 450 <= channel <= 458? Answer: 2.9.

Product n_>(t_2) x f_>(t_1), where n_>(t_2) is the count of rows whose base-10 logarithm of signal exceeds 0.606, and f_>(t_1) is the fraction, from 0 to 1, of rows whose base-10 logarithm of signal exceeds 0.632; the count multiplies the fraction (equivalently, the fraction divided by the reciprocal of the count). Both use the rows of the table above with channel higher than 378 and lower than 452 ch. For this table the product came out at 3.6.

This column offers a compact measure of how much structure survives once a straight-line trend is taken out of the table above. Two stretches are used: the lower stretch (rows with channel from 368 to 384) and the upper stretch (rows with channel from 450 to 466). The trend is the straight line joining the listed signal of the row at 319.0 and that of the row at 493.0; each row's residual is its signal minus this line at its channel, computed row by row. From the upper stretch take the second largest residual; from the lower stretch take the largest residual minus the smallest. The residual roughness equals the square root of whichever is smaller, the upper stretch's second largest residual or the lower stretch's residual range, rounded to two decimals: 0.35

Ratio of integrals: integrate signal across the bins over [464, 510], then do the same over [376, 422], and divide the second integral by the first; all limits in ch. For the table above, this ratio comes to 1.18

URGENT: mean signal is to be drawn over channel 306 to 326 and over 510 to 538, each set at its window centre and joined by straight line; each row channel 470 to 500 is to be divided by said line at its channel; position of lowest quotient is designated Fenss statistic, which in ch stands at 471.0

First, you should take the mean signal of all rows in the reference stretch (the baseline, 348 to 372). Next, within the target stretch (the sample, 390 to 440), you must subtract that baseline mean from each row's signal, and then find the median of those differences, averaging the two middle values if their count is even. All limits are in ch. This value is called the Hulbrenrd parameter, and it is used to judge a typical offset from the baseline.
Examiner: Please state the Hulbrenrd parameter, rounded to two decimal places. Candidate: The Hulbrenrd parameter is -0.17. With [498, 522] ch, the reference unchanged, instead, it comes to -1.46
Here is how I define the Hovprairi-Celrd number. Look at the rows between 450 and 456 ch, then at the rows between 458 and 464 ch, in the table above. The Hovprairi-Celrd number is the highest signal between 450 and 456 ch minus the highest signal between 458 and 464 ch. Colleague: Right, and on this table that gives -0.05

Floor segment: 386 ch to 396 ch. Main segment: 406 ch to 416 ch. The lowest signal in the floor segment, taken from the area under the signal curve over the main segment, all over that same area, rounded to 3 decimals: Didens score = 0.905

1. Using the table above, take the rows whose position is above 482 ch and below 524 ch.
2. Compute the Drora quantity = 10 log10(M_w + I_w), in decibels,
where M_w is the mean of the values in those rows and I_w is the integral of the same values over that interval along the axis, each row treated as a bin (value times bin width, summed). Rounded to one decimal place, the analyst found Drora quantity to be 21.2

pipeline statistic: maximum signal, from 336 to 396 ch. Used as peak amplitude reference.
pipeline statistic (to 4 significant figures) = 4.667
